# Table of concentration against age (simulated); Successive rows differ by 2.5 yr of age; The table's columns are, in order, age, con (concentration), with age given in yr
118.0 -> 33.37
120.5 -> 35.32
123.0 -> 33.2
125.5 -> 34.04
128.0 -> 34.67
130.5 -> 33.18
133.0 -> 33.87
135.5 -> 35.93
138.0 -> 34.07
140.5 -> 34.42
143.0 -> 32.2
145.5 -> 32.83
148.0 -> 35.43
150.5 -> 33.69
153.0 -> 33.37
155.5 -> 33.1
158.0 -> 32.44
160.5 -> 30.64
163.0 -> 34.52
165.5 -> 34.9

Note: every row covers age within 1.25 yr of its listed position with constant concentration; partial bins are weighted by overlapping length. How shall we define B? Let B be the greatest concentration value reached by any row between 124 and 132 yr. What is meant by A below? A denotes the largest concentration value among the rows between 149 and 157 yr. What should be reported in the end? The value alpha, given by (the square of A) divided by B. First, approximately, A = 33.69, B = 34.67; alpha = 32.7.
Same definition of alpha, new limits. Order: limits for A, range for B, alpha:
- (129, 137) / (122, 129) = 37.2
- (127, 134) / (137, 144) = 34.9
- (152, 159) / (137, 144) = 32.4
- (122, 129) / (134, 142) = 33.5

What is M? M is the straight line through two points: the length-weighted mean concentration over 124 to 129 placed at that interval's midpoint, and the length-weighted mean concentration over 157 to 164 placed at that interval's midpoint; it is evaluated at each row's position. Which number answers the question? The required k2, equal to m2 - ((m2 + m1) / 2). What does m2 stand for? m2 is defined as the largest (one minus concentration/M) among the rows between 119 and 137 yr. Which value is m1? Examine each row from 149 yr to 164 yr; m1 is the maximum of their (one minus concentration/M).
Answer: -0.010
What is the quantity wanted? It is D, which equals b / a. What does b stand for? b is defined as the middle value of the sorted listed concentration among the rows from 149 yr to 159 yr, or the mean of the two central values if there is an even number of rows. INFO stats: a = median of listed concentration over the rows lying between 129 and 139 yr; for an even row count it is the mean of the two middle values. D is 0.98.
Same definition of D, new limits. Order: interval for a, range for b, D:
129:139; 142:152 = 0.98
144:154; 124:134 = 1.01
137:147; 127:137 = 1.02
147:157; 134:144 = 1.02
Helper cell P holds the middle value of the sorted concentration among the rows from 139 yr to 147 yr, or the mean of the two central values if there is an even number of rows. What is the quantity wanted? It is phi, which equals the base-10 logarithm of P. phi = 1.52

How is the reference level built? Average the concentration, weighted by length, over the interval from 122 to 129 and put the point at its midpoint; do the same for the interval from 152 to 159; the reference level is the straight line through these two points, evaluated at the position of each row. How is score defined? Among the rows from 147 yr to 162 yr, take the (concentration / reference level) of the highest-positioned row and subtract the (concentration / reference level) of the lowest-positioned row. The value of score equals -0.13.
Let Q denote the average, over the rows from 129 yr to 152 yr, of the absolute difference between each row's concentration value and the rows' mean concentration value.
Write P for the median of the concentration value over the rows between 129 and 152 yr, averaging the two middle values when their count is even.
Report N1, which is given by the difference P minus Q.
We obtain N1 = 33.0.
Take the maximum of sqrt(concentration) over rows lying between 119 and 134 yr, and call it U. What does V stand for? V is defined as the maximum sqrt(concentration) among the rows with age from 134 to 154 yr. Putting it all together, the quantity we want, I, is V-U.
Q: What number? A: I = 0.05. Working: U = 5.94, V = 5.99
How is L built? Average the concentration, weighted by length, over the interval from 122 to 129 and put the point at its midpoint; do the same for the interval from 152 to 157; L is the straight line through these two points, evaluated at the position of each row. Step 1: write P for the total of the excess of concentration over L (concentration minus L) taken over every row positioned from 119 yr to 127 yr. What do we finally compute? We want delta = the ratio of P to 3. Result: 0.15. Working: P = 0.44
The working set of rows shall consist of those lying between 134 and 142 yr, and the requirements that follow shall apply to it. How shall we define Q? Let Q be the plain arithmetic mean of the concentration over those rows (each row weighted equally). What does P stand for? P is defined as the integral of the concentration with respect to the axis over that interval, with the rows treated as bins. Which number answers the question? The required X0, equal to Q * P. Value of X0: 9661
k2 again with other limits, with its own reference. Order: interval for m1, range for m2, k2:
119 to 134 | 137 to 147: 0.000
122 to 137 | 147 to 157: -0.024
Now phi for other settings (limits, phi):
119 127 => 1.53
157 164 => 1.51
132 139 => 1.53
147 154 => 1.53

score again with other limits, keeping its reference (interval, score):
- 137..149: 0.05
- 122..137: 0.09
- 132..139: 0.01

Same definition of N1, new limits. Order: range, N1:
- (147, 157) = 32.8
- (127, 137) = 33.4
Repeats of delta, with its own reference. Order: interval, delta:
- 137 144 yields 0.00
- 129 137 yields 0.56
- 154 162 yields -1.03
